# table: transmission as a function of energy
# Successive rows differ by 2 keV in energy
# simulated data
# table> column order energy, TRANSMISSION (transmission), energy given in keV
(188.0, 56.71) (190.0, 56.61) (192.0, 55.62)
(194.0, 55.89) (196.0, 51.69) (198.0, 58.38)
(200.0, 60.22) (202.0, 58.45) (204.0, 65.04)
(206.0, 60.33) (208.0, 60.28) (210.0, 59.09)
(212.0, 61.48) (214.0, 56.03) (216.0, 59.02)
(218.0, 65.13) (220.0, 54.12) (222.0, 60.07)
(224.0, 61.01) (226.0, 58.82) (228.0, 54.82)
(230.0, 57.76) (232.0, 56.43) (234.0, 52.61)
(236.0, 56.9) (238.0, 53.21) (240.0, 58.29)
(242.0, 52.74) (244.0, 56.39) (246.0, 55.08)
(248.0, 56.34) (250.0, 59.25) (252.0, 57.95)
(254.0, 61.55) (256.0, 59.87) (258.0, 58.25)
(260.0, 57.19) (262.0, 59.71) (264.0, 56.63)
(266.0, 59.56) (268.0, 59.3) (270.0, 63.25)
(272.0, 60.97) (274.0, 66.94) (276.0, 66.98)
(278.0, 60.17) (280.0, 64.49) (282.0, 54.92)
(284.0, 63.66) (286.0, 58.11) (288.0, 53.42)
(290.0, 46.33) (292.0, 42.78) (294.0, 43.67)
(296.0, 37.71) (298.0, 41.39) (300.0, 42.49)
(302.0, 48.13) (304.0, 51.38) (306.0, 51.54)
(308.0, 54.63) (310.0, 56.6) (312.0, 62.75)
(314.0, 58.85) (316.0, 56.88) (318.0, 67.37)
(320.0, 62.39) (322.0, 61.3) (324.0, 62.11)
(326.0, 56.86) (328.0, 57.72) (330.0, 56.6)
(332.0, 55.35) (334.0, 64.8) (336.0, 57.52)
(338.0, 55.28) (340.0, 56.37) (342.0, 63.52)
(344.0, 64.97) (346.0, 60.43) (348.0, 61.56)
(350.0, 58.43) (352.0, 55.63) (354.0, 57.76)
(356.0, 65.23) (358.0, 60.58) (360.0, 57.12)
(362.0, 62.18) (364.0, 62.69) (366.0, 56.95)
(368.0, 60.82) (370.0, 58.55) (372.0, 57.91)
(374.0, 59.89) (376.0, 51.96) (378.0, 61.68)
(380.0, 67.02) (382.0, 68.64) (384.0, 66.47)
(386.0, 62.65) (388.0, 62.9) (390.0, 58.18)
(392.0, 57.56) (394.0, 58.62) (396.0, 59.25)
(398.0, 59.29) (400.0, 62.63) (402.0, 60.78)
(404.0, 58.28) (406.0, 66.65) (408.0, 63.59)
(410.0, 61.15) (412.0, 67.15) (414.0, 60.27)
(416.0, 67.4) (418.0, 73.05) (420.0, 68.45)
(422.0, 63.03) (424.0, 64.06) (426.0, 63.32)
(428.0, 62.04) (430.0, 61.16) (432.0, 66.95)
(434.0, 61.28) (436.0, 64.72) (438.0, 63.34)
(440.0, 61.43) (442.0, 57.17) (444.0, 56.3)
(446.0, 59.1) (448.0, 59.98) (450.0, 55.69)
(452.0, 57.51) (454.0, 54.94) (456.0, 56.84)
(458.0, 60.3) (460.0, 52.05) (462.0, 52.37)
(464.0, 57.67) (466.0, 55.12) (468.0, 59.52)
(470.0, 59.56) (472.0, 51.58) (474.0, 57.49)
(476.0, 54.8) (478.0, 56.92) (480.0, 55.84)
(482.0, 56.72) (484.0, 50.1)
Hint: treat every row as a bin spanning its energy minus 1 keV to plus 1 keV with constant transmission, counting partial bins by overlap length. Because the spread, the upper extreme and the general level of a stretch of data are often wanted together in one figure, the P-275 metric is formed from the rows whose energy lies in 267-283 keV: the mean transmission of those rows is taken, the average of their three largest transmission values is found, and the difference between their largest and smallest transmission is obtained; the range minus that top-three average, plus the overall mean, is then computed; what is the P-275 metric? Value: 8.1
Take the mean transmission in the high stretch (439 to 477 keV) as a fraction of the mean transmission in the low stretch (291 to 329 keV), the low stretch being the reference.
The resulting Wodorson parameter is 1.06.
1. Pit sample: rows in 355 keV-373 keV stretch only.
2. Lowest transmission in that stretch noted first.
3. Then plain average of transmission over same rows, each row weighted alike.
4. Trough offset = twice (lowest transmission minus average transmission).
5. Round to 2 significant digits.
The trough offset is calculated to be -6.6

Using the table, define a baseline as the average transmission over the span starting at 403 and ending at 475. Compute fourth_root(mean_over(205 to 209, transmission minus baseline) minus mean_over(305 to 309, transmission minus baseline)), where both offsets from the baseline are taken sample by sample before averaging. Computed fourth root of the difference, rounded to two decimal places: 1.64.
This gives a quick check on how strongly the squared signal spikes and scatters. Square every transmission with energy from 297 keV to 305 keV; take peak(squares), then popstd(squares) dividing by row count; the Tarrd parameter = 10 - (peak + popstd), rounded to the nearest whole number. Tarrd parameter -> -3009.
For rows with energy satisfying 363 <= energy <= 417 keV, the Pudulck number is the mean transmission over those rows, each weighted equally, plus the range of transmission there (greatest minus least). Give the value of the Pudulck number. 78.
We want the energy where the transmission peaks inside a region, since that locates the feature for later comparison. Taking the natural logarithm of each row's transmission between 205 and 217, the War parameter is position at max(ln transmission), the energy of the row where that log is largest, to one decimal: 212.0 keV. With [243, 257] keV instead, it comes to 254.0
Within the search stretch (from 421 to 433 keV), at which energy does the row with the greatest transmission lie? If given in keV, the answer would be 432.0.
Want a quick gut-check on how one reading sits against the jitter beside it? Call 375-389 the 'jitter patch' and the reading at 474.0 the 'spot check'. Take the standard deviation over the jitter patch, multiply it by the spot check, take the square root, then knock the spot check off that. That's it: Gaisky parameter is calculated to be -40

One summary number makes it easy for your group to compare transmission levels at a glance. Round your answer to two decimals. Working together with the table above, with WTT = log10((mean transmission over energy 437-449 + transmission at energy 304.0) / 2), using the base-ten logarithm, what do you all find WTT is 1.74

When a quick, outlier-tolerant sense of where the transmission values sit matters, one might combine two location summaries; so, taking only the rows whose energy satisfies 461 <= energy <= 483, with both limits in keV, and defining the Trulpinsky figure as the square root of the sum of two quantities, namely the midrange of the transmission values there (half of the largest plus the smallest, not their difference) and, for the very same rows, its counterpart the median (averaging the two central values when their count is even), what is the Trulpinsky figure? 10.60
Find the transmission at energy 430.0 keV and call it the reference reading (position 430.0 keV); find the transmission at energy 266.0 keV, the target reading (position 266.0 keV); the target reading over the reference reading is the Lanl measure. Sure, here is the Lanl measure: 0.97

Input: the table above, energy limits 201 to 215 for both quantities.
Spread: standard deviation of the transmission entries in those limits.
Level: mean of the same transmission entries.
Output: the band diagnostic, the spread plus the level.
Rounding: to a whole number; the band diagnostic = 63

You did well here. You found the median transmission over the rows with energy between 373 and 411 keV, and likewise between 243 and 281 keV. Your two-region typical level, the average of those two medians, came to 60.4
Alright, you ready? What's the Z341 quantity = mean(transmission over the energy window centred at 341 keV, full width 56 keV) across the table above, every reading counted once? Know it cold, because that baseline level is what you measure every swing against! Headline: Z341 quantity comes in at 59.9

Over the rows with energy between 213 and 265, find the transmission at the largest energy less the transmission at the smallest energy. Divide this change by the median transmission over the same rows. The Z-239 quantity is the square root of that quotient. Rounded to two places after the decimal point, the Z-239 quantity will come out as 0.10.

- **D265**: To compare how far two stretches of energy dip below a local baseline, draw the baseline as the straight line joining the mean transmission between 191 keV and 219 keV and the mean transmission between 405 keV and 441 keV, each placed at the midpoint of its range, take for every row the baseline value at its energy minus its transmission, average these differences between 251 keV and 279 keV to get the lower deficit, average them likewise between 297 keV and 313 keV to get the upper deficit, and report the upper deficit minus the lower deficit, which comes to 10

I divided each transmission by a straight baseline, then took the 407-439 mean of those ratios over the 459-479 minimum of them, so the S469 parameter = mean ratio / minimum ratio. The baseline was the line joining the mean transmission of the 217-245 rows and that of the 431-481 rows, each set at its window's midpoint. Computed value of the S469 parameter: 1.25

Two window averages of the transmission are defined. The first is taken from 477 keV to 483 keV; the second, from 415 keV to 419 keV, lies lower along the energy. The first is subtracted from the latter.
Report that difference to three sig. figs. 13.7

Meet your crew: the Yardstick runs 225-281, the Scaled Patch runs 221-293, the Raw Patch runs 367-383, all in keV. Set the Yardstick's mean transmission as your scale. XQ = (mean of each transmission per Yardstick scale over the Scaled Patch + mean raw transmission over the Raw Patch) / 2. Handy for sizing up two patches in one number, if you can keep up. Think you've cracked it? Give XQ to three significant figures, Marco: 30.9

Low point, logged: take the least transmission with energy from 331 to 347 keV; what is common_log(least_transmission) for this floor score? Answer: 1.74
